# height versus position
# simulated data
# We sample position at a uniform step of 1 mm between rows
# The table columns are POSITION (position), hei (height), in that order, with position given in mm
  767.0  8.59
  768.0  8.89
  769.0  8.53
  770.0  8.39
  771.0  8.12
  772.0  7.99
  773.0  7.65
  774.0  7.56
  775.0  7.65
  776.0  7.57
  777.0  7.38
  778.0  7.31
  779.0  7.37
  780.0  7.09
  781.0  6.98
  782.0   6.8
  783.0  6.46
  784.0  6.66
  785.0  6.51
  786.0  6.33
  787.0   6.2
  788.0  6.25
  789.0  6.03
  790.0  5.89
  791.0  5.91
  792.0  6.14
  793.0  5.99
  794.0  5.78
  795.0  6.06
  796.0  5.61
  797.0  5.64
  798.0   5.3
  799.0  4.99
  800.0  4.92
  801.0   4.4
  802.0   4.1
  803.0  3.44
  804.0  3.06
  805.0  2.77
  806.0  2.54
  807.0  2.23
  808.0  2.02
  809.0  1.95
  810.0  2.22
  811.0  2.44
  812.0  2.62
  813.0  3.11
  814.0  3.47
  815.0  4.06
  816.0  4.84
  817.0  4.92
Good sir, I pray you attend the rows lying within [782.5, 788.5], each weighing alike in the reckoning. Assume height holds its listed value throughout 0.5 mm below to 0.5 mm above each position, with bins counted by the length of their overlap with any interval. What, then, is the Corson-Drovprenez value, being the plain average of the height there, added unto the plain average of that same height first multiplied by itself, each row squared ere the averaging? 47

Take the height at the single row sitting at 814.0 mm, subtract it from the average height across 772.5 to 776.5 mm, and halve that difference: 2.1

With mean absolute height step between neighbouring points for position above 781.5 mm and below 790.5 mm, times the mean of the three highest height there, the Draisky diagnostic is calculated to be 1.17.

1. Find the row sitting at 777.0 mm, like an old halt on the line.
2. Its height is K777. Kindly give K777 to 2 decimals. 7.38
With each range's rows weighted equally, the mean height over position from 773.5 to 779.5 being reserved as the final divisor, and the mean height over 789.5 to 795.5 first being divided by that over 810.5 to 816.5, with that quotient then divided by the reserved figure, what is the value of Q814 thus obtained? 0.23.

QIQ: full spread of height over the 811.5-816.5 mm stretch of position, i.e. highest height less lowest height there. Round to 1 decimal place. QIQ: 2.2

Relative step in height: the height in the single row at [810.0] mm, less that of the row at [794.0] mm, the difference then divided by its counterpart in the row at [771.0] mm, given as -0.4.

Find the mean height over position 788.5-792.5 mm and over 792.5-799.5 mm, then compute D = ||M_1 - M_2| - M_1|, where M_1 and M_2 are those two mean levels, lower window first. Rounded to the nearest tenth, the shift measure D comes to 5.6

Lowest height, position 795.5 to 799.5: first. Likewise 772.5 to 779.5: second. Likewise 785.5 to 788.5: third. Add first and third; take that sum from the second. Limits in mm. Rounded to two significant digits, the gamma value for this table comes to -3.9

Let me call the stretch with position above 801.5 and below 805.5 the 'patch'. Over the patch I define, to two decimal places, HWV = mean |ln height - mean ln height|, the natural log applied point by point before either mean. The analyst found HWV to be 0.13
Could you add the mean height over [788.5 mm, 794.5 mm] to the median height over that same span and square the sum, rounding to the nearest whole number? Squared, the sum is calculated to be 142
